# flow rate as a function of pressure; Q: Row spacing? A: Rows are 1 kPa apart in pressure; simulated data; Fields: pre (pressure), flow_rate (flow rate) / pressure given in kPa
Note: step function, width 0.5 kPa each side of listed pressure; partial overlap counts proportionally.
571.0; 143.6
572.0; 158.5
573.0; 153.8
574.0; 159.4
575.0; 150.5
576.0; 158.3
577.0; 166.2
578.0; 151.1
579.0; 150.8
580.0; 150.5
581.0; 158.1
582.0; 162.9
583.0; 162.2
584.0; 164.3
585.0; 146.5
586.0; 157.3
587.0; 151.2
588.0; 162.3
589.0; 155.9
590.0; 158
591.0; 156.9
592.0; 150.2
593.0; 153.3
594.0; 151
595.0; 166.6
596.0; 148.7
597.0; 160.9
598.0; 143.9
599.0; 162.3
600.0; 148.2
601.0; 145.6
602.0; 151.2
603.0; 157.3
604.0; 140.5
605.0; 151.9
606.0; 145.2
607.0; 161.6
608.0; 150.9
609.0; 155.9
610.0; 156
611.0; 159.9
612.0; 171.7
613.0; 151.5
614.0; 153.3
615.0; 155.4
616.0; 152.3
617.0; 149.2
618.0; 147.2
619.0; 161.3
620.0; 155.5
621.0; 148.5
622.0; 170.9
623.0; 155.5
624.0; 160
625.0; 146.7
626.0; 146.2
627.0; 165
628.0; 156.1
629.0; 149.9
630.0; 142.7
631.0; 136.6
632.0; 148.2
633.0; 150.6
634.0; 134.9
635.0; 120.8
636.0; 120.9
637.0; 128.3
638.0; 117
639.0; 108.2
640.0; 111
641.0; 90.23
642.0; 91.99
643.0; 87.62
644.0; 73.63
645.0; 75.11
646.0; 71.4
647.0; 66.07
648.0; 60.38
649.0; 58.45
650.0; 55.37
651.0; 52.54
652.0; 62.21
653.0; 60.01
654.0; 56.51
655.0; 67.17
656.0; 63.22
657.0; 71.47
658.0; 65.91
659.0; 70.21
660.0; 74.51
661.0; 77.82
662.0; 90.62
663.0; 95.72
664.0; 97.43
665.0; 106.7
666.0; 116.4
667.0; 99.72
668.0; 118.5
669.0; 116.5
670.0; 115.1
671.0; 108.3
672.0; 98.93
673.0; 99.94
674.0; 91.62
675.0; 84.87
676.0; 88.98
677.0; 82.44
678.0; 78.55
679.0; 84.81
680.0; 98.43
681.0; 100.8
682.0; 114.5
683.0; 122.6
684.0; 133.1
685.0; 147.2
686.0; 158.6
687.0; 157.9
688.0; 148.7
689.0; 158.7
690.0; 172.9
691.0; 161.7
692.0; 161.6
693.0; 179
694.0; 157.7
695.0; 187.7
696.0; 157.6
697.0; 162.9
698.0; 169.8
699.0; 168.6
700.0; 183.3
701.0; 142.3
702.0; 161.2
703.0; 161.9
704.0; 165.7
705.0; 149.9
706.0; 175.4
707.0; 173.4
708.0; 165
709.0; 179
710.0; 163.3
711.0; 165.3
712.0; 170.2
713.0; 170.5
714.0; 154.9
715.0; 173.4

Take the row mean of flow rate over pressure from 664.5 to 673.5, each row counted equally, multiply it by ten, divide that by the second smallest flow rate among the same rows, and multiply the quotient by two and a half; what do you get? 27.3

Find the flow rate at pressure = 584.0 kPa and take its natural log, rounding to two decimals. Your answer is 5.10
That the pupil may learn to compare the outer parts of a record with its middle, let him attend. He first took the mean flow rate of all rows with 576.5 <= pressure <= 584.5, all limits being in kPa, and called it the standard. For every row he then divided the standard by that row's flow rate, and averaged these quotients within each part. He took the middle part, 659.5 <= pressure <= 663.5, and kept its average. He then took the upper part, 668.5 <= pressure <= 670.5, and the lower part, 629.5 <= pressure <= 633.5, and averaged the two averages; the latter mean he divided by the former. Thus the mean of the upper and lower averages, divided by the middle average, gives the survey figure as 0.65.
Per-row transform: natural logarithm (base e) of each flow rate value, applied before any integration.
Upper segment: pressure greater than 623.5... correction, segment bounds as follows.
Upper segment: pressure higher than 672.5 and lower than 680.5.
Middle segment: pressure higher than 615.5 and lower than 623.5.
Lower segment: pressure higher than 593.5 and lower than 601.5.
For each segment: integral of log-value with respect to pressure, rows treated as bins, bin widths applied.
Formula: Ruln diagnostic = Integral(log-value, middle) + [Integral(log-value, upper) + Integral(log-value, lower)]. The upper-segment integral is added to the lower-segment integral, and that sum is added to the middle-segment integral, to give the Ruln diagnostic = 116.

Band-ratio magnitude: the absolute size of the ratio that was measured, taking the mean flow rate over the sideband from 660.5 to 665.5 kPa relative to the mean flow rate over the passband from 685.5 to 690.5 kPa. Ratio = 0.6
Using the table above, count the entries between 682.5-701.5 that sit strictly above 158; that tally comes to 11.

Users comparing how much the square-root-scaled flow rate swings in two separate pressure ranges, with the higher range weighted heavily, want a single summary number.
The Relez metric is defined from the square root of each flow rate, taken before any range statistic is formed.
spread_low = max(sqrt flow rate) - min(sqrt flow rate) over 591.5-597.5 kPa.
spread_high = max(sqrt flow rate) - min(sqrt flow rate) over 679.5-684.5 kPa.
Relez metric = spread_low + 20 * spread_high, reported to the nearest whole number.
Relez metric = 33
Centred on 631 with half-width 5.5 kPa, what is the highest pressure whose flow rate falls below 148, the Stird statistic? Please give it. 636.0 kPa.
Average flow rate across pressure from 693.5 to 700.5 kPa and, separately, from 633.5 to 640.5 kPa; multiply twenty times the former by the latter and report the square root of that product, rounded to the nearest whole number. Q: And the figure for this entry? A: 639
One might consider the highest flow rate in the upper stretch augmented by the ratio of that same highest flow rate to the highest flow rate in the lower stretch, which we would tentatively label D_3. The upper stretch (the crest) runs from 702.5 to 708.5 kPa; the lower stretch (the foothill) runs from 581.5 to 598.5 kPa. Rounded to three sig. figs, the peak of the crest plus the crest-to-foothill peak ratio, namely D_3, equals 176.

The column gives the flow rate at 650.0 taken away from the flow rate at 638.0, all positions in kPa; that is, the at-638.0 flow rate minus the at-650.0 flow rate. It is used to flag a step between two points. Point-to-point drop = 62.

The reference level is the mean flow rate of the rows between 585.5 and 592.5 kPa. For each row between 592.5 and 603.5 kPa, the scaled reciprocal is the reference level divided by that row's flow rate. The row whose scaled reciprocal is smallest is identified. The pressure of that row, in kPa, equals 595.0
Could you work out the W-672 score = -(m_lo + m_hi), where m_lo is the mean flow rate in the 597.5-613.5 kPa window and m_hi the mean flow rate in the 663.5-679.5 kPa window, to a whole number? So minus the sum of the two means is -253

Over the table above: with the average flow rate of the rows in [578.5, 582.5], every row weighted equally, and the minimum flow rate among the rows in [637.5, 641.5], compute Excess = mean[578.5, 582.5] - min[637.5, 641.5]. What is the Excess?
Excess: 65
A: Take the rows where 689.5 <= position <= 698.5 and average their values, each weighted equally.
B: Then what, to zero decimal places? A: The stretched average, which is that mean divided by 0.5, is 336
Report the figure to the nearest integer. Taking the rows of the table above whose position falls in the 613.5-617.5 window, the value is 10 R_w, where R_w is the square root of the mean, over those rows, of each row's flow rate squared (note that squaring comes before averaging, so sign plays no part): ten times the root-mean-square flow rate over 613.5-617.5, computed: 1526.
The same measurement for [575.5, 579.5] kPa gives 1567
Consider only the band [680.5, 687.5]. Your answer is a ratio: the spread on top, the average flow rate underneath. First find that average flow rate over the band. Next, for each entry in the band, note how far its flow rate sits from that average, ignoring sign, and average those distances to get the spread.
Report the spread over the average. 0.14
